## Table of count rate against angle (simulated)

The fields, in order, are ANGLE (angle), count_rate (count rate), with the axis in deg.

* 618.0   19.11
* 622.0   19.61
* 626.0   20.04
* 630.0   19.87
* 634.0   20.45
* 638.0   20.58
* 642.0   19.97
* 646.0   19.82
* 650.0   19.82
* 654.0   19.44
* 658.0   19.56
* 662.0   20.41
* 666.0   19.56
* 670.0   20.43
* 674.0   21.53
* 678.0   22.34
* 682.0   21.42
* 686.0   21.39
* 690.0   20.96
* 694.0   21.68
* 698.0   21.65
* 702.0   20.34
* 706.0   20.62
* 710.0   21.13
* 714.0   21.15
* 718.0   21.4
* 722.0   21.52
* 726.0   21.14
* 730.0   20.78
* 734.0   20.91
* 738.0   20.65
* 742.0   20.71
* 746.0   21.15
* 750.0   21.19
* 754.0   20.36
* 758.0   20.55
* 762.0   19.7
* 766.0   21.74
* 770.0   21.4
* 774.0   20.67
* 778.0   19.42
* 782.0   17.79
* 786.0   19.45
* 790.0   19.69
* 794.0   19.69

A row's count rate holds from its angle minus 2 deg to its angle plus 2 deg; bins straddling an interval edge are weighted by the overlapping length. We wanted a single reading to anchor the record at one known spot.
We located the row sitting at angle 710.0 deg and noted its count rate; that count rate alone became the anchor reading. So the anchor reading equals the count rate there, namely 21.13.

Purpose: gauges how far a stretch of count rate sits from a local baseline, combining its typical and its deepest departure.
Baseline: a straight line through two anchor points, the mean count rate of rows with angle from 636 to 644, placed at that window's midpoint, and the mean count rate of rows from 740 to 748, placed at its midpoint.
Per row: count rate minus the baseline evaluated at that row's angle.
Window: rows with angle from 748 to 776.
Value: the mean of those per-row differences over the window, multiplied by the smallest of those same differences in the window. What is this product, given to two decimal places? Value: 0.33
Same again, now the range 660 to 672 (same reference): 0.27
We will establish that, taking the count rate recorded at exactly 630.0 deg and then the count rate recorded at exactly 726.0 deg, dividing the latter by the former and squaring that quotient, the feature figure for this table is 1.13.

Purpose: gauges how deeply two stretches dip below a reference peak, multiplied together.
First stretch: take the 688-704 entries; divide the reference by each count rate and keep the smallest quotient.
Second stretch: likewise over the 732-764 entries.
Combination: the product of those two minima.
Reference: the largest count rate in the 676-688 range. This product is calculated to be 1.086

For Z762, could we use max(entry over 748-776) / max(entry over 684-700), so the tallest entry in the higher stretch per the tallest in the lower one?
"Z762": 1.00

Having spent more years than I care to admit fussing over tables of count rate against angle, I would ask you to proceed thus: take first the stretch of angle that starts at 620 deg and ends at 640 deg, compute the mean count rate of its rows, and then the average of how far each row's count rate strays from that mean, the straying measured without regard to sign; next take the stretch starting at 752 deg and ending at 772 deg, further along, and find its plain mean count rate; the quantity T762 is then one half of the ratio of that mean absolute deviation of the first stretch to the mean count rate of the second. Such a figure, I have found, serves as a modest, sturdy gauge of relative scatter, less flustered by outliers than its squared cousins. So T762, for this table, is 0.008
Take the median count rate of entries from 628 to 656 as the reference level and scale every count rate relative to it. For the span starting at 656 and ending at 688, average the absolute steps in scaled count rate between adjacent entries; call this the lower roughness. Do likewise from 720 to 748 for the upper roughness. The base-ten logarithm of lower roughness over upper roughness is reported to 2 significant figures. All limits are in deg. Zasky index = 0.46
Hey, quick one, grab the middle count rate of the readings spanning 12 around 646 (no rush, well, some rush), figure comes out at 19.8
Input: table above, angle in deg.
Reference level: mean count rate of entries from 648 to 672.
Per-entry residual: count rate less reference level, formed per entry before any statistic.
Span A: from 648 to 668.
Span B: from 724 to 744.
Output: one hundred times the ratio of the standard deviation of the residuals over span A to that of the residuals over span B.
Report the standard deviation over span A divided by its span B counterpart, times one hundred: 200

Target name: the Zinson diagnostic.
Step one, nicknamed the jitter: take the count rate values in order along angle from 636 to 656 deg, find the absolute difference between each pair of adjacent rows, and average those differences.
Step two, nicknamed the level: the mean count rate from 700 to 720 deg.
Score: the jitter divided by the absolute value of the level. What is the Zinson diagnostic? 0.014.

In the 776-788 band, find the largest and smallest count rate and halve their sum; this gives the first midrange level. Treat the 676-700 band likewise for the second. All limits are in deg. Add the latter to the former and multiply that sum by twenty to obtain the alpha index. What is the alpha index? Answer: 805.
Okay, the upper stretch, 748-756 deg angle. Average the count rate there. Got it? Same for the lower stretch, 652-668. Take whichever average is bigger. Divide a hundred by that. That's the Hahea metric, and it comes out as 4.81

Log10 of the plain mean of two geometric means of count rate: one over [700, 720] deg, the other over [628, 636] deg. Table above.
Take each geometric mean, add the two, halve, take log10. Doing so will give 1.31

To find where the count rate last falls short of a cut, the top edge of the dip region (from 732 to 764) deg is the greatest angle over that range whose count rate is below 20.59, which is 762.0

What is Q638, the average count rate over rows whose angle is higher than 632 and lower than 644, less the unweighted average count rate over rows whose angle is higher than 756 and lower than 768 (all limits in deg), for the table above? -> -0.33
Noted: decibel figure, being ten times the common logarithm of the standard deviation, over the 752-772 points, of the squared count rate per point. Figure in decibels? 15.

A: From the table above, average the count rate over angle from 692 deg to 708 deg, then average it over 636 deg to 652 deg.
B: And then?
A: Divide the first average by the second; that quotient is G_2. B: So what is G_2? 1.05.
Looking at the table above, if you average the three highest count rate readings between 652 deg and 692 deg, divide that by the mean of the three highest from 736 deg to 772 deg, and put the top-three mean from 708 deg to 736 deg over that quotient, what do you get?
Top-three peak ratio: 21.0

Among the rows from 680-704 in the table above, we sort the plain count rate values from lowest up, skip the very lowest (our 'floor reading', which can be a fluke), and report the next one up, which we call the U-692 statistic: 20.96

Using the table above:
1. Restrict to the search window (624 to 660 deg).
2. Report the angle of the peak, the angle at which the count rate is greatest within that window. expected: 638.0 deg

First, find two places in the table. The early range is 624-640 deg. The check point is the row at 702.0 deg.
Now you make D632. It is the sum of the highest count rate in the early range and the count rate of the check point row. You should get 40.9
